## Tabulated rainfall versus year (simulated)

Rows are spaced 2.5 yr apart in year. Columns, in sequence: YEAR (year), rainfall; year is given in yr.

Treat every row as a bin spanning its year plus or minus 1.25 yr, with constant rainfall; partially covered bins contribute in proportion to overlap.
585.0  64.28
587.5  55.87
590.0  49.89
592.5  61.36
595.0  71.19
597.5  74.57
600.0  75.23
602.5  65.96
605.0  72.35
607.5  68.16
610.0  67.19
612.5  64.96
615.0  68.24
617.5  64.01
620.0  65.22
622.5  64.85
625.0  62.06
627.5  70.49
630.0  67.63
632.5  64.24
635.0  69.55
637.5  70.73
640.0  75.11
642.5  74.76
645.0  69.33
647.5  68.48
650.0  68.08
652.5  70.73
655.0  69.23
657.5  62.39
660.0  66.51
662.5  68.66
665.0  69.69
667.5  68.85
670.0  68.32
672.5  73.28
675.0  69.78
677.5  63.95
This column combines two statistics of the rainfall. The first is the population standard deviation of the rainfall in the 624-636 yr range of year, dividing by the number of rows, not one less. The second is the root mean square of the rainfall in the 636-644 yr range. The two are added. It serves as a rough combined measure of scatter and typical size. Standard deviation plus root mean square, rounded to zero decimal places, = 77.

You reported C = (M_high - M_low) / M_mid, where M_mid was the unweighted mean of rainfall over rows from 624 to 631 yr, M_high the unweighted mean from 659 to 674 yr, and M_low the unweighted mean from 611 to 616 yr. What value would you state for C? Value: 0.04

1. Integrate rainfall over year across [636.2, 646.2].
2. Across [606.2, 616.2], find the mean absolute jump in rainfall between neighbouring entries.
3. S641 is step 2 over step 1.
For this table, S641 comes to 0.0030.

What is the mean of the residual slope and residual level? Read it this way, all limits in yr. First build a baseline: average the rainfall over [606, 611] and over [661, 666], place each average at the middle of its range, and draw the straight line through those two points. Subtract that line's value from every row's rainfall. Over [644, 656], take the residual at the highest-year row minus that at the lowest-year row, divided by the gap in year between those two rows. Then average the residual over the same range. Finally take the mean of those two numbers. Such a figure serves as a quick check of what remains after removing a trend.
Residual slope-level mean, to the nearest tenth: 0.2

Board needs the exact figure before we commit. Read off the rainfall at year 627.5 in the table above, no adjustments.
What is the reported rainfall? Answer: 70.49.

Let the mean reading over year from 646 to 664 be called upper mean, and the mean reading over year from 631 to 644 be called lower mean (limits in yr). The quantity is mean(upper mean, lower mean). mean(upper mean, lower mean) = 69.3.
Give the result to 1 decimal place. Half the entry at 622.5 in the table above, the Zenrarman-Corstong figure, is 32.4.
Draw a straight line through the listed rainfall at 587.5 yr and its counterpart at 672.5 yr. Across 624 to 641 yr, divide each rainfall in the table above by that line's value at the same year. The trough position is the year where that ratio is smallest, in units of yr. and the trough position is 625.0 yr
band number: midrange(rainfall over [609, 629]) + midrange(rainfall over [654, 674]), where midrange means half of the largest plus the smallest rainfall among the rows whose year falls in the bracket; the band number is 134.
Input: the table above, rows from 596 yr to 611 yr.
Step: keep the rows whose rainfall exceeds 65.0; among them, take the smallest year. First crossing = 597.5 yr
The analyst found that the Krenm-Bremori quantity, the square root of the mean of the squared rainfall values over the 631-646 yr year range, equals 71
